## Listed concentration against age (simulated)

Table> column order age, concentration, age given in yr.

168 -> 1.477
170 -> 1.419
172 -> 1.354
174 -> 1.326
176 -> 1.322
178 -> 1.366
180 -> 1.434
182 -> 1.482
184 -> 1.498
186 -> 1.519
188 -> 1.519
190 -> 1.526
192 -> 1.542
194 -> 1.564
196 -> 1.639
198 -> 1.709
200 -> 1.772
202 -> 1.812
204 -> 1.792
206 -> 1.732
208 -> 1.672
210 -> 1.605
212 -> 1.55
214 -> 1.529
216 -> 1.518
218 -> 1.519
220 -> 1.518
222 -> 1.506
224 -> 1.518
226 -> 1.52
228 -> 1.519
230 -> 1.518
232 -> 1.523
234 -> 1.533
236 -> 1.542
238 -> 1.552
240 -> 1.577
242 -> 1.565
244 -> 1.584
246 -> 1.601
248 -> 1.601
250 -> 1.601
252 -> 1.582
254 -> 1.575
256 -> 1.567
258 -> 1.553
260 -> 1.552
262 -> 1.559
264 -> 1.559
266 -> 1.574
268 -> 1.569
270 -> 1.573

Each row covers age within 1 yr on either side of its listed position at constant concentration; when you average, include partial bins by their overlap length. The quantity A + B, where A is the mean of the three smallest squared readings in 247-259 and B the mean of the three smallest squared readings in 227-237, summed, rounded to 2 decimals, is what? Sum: 4.76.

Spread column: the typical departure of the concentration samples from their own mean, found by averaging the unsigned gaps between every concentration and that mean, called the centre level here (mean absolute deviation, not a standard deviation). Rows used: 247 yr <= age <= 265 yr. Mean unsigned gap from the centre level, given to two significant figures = 0.016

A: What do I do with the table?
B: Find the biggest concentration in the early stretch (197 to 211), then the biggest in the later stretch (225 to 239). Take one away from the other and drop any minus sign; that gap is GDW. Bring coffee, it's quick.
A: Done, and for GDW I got 0.26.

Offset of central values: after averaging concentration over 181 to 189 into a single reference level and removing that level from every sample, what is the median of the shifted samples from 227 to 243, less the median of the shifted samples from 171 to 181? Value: 0.18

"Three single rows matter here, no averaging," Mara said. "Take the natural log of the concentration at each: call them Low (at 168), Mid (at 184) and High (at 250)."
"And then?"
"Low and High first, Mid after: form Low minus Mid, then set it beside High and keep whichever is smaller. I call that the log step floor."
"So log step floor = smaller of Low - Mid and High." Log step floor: -0.014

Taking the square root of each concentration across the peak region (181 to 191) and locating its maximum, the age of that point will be 190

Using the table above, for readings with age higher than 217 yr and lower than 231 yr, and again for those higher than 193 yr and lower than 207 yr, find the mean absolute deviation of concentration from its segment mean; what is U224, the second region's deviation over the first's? 22.1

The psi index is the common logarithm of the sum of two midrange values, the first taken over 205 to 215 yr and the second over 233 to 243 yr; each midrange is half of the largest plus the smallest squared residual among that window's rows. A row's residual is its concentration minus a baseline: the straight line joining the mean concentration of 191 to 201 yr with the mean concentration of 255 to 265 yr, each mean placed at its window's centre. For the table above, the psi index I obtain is -2.15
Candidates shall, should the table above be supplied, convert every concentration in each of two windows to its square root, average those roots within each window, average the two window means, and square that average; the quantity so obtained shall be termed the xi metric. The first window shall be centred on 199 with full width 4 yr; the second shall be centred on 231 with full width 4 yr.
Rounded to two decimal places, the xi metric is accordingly 1.63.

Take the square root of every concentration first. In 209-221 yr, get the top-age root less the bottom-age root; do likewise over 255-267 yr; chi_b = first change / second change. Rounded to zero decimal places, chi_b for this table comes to -12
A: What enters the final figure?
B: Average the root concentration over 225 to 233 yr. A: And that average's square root 1.11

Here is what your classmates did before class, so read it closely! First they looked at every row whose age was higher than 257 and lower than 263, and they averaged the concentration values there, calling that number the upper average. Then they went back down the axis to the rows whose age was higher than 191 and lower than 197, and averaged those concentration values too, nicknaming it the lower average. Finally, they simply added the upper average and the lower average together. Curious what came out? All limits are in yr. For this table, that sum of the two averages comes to 3.14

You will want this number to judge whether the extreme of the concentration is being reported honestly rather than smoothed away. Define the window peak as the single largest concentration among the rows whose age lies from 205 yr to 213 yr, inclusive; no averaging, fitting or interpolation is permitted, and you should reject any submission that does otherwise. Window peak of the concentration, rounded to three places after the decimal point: 1.732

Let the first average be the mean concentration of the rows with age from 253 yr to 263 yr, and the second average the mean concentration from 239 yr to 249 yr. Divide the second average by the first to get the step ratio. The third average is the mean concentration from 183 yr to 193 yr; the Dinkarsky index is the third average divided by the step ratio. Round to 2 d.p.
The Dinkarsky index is 1.50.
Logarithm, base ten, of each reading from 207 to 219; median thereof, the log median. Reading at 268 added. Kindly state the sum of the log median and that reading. 1.76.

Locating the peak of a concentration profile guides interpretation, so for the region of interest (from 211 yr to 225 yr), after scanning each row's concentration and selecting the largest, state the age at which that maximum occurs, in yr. 212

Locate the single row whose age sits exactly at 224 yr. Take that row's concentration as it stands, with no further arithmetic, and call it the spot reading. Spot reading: 1.518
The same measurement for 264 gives 1.559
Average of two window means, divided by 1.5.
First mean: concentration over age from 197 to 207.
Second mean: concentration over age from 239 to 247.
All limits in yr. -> 1.115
